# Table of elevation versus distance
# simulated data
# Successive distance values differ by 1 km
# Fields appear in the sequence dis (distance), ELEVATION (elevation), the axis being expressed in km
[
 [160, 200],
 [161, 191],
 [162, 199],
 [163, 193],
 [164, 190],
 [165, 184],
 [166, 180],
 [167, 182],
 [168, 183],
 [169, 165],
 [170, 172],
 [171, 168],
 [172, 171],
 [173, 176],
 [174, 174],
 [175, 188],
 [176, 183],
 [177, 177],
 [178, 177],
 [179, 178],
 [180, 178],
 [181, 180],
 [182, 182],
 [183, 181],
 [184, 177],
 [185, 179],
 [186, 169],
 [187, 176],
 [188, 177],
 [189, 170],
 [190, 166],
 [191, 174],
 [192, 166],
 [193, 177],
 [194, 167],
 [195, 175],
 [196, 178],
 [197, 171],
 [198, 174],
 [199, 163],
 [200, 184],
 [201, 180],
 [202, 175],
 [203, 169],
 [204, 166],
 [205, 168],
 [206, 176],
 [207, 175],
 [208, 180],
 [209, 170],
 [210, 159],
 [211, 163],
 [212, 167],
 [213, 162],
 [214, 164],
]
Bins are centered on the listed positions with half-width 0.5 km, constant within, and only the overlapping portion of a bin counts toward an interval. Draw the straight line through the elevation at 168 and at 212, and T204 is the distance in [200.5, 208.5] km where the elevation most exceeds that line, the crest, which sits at 208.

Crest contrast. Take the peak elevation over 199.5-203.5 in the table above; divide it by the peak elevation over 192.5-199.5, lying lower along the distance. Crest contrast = 1.03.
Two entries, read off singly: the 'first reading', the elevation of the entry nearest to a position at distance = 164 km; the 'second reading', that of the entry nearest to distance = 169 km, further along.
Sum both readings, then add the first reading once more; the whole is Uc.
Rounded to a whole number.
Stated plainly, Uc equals 545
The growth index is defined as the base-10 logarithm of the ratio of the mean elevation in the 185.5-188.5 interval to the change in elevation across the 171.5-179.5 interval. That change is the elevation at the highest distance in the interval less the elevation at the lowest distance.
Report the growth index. 1.40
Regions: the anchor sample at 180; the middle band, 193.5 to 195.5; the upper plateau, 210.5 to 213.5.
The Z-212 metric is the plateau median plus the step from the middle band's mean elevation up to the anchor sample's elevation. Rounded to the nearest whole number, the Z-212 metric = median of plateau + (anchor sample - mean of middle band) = 170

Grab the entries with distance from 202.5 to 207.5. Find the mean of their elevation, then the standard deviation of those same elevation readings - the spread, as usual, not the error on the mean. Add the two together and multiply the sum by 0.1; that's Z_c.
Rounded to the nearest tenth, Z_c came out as 17.5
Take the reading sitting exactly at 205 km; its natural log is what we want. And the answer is 5.12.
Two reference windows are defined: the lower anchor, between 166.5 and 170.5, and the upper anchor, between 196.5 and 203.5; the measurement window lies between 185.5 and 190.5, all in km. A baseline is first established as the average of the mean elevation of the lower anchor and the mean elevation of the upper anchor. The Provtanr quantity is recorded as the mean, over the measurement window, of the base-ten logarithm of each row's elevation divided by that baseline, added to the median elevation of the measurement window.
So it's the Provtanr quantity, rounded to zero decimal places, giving 170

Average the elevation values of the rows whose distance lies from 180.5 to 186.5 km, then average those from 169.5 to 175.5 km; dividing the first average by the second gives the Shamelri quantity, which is 1.018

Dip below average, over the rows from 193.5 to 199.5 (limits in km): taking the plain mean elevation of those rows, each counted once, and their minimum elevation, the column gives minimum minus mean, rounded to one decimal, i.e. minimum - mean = -8.3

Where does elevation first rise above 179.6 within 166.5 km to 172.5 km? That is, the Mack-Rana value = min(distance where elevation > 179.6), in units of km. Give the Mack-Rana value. 167 km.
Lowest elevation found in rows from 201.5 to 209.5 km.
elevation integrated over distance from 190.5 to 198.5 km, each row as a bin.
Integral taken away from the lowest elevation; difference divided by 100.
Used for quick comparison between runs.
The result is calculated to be -12.2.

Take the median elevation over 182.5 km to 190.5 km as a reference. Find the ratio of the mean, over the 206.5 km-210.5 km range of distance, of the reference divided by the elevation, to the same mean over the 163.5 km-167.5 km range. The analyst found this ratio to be 1.08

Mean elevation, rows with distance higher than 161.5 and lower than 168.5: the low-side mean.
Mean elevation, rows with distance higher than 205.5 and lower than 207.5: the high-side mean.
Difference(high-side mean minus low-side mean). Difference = -12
